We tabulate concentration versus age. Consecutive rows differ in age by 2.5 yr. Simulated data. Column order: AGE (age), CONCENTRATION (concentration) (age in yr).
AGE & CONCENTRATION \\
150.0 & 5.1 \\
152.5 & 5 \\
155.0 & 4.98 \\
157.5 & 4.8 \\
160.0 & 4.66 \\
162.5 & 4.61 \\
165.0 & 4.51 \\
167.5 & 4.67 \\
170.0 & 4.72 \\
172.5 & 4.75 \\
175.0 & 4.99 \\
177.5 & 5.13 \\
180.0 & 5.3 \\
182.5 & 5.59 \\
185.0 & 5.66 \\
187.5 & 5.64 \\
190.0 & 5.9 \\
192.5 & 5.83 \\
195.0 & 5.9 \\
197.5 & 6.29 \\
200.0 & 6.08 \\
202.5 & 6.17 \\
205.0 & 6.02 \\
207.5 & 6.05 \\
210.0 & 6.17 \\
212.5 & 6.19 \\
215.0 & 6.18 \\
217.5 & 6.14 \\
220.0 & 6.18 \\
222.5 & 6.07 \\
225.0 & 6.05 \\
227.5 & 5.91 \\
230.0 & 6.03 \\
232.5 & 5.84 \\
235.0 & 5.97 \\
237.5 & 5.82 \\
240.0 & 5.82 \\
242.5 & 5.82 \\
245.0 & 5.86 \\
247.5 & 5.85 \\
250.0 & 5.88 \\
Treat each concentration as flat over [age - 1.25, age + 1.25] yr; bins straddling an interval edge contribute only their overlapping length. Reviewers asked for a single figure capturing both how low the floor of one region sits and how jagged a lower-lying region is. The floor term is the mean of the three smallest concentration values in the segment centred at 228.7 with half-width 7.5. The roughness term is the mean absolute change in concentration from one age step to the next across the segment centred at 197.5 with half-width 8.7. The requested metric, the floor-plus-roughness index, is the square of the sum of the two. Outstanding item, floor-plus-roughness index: 36.8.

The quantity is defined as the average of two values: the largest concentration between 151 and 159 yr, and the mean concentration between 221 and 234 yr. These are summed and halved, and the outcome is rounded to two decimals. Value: 5.49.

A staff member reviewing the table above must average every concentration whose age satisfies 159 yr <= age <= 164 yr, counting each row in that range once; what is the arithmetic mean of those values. 4.63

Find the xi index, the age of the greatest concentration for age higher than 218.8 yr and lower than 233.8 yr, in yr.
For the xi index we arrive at 220.0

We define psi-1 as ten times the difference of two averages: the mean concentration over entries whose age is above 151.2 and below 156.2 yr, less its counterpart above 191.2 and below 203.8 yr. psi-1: -11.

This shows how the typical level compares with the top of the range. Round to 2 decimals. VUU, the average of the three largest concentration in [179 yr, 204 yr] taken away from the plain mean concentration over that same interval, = -0.34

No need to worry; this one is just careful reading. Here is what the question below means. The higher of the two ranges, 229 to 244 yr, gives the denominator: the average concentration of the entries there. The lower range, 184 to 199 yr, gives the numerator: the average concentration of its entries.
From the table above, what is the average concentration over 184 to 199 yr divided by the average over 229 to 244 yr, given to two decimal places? 1.00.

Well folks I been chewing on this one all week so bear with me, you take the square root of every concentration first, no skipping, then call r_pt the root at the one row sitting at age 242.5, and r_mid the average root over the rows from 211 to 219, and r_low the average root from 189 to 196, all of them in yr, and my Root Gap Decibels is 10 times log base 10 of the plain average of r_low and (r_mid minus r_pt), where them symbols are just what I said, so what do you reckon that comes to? 1.0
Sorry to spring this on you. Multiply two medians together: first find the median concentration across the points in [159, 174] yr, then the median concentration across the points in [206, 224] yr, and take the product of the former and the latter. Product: 28.8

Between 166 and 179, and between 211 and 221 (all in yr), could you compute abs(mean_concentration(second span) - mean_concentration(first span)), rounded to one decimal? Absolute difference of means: 1.3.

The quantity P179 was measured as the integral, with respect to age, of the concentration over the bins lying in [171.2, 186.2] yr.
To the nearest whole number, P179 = 79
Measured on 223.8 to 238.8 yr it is 89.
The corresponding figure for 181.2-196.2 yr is 86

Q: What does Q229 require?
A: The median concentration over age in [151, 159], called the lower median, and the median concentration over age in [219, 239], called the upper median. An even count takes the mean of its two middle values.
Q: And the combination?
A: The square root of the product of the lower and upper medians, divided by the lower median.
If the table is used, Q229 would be 1.10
